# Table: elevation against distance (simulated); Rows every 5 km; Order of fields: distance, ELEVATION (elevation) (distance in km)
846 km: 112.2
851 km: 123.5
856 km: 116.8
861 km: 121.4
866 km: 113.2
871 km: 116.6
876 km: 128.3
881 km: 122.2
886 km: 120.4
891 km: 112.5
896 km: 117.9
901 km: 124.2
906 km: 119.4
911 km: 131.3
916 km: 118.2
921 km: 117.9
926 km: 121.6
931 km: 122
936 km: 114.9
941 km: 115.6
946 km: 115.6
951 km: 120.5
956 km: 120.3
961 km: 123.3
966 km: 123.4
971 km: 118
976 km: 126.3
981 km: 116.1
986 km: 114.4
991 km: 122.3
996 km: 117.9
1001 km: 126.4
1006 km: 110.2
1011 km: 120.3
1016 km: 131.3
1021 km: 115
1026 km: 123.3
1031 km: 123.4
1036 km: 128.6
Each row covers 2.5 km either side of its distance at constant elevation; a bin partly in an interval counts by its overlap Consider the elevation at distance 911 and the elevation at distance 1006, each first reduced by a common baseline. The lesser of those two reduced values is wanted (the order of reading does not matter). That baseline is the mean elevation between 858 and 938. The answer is -10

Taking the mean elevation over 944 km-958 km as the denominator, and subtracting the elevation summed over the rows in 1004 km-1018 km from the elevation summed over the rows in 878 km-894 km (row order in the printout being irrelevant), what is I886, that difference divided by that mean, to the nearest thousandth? -0.056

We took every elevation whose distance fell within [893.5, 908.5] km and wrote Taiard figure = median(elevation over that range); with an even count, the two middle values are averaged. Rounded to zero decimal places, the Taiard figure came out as 119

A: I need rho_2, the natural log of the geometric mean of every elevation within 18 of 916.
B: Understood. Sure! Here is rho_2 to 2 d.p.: 4.80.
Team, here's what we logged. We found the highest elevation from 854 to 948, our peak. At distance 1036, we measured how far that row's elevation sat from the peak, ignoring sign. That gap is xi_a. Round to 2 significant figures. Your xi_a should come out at 2.7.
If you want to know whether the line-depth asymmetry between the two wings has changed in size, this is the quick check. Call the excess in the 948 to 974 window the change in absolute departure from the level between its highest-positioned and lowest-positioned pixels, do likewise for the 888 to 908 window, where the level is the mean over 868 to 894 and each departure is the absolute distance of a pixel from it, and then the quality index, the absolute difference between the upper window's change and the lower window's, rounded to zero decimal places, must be 8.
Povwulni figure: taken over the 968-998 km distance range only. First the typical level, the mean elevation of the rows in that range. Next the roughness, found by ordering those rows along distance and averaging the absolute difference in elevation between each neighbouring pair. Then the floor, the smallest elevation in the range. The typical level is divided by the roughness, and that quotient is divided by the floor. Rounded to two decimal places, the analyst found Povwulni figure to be 0.16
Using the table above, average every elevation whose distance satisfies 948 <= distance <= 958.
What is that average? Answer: 120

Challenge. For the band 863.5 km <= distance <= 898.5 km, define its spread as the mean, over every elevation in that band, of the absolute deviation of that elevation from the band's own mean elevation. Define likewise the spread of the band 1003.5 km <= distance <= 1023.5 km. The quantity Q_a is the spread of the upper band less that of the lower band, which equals 2.4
